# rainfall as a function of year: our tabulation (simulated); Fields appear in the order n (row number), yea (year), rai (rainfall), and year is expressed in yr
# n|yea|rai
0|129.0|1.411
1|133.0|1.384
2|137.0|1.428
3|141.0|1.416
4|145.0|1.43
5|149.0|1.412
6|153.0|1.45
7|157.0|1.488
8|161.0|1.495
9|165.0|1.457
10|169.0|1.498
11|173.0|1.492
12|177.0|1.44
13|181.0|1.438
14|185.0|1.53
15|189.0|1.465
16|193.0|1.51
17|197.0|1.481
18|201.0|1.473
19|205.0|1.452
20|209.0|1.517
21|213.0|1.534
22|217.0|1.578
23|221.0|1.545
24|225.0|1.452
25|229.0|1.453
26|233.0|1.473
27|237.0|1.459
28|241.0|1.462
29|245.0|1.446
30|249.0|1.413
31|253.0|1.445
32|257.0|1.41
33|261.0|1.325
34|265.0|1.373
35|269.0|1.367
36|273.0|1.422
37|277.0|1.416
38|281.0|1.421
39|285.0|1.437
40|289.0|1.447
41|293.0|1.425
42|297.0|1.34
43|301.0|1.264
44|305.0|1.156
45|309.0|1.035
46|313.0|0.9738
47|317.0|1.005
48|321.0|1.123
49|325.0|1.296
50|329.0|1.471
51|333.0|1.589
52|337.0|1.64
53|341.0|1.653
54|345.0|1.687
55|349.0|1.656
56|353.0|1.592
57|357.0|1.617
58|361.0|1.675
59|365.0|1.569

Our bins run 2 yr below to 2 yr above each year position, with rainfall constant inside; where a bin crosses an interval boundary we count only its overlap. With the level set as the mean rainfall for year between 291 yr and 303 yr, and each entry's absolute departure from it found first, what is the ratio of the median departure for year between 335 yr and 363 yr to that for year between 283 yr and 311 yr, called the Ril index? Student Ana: 3.30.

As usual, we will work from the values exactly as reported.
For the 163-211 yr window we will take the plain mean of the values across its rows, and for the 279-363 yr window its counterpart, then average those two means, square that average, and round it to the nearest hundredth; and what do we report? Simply 2.08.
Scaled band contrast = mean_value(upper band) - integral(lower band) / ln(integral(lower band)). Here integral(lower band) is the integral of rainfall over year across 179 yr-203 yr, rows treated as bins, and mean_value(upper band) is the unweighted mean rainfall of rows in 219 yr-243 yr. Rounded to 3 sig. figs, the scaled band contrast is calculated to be -8.49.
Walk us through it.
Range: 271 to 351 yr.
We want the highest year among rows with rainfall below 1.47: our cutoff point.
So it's 325.0 yr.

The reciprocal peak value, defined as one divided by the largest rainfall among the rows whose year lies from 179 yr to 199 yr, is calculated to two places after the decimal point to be 0.65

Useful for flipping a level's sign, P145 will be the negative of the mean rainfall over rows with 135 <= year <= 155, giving -1.43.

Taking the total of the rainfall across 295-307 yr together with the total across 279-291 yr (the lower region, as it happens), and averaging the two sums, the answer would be 4.03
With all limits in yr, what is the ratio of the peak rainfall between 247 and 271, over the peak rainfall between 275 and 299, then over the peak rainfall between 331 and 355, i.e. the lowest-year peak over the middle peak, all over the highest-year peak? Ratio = 0.59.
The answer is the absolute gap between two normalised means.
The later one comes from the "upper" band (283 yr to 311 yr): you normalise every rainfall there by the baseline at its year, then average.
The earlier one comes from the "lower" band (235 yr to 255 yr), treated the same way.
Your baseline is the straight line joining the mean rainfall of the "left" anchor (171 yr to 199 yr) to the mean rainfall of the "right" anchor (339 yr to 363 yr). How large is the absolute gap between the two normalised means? 0.12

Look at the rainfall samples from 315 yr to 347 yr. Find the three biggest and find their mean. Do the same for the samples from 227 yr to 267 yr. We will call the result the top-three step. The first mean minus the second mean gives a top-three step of 0.20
